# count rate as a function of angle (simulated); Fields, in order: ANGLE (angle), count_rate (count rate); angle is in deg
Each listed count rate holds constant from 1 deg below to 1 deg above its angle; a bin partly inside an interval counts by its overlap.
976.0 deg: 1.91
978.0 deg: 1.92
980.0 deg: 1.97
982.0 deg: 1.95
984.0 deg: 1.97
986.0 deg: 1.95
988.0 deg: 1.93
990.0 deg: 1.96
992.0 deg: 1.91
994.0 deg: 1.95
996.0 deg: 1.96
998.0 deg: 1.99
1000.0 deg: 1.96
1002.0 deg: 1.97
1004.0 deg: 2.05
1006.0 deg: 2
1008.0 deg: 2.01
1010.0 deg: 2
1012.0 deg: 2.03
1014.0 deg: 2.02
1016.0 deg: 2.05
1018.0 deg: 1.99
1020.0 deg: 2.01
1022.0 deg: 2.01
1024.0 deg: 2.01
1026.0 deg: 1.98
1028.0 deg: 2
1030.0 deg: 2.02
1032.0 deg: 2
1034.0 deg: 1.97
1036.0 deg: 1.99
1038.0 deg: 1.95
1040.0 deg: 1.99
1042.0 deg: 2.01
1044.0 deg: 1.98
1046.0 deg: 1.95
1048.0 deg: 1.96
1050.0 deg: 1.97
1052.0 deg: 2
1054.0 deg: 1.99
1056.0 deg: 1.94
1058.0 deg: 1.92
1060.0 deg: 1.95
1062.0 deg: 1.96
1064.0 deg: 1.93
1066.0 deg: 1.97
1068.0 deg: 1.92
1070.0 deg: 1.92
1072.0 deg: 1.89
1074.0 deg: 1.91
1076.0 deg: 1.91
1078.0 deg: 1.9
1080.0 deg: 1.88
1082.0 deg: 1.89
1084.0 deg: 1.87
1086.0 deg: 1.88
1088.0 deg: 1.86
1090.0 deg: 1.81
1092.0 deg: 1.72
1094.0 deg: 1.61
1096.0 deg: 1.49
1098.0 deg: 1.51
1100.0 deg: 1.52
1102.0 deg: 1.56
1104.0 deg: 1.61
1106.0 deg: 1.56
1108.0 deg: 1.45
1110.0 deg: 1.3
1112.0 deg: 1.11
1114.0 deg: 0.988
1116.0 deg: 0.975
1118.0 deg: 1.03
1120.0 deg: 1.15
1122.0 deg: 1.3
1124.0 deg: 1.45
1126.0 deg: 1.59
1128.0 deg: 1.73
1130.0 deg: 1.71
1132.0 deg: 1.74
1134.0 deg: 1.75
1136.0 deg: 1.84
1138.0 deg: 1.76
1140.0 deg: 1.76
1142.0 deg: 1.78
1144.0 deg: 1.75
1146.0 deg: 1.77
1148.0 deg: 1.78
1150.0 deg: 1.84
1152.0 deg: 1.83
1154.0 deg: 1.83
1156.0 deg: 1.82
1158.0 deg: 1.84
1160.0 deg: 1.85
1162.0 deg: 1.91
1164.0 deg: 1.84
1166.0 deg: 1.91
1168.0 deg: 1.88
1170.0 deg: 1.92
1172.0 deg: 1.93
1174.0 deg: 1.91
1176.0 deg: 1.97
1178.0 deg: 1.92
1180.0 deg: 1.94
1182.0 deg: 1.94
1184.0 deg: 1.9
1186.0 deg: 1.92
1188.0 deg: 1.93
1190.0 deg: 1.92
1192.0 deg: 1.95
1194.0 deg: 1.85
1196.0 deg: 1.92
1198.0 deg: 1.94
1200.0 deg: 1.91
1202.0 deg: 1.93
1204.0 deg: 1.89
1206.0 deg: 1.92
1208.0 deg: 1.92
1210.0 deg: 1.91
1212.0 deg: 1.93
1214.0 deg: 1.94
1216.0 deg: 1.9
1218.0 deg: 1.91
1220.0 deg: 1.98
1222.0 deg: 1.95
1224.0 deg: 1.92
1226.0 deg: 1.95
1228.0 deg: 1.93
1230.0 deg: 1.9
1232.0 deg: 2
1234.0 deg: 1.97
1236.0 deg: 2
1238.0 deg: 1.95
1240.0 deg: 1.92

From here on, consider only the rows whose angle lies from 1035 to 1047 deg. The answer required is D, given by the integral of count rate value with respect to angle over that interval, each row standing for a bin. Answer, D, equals 24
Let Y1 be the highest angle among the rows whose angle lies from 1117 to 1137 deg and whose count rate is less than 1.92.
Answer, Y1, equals 1136.0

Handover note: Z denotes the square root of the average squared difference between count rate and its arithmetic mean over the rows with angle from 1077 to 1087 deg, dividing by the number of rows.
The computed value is 0.010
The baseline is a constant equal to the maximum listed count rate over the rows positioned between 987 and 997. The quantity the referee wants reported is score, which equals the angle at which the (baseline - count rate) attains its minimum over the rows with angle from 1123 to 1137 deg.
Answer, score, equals 1136.0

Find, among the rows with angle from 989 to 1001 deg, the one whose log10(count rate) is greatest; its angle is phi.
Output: 998.0 deg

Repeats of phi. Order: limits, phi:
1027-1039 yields 1030.0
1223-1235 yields 1232.0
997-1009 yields 1004.0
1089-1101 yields 1090.0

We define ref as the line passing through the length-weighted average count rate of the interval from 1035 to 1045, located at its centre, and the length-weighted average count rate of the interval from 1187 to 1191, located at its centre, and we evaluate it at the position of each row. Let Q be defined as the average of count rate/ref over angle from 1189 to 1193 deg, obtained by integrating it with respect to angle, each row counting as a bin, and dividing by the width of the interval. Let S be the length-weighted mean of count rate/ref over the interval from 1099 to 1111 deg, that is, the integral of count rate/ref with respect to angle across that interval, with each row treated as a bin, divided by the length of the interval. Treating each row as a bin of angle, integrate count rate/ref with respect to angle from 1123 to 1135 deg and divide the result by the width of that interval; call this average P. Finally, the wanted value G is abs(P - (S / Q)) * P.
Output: 0.08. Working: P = 0.85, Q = 1.01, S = 0.77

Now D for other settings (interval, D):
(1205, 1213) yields 15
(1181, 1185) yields 8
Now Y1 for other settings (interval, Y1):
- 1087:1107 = 1106.0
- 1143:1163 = 1162.0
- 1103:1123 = 1122.0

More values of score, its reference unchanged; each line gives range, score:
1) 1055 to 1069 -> 1066.0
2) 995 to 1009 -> 1004.0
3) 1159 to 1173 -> 1172.0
